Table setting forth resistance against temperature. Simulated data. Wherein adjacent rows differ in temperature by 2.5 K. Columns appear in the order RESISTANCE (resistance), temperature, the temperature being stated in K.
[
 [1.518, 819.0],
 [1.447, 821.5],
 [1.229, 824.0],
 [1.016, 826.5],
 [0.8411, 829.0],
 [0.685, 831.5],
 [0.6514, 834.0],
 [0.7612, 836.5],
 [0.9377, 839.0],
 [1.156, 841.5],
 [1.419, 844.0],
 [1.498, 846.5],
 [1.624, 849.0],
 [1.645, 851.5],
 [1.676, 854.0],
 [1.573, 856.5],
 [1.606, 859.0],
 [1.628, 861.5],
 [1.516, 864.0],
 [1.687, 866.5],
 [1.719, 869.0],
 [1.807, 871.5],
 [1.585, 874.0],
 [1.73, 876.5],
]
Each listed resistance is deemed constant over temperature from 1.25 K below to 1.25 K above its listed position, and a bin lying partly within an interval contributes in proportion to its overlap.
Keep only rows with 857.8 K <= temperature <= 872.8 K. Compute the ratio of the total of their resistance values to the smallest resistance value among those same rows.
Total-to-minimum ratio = 6.6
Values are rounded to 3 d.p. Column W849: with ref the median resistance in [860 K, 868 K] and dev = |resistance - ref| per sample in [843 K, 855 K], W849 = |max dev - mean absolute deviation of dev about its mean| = 0.139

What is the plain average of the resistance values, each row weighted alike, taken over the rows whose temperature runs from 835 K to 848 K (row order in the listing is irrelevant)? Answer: 1.15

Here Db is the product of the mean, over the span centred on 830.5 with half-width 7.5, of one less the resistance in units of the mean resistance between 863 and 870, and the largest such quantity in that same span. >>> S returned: 0.29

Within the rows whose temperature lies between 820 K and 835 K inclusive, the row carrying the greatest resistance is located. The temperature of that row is 821.5 K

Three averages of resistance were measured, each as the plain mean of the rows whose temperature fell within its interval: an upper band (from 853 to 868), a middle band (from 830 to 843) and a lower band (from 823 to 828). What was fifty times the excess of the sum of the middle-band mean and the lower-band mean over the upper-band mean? 17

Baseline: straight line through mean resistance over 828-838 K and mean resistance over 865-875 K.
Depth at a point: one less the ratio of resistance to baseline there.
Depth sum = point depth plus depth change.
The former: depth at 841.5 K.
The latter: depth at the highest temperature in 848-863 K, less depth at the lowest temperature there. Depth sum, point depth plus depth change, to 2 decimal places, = 0.10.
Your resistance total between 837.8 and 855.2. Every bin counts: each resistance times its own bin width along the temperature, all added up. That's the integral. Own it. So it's 25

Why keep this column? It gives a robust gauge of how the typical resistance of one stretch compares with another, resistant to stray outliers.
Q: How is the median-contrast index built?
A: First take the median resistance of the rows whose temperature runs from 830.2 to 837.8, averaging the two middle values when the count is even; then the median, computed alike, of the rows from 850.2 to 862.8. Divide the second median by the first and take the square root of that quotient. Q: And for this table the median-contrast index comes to 1.54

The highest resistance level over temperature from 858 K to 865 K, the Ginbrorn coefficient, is 1.628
